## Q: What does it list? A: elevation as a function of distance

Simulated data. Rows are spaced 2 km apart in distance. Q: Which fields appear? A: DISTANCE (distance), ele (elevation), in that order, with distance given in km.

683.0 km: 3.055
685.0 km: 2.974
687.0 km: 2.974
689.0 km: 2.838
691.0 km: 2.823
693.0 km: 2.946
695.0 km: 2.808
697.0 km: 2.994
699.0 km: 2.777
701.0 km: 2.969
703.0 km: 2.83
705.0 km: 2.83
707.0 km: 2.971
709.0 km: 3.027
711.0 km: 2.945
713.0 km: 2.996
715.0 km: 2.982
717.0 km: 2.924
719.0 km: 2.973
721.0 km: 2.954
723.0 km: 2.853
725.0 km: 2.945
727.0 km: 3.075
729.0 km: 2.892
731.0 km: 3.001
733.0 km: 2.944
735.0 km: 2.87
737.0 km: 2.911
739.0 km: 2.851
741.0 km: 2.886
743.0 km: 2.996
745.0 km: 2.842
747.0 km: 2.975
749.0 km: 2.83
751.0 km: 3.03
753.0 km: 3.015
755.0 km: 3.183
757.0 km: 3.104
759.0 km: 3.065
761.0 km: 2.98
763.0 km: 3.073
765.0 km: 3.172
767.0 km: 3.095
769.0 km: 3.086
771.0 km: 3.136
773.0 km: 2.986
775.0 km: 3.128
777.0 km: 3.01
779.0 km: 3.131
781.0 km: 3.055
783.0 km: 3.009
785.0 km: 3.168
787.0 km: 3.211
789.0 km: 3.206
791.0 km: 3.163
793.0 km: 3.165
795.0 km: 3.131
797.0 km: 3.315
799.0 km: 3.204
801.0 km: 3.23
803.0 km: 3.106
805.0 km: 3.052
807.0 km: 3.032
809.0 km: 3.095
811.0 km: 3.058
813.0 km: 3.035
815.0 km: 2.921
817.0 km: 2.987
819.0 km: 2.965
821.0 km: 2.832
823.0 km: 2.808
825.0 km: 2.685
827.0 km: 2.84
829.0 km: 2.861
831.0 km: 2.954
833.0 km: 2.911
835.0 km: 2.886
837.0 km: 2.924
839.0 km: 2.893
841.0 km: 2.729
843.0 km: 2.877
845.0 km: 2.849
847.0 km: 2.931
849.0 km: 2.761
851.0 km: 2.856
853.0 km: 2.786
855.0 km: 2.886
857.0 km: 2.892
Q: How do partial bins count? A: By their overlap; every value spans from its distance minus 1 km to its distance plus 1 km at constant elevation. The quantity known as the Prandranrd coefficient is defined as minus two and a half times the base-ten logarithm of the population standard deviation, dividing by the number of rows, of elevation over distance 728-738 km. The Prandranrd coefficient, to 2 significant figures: 3.4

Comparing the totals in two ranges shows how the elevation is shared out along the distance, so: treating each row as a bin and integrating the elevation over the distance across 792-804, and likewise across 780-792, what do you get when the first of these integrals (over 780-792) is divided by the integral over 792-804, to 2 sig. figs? 0.98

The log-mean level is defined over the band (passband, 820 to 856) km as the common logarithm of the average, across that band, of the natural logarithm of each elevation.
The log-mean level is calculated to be 0.020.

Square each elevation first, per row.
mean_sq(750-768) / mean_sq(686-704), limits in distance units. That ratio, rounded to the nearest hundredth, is 1.14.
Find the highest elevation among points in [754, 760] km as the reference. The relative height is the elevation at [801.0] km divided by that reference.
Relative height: 1.01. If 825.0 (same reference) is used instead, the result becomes 0.84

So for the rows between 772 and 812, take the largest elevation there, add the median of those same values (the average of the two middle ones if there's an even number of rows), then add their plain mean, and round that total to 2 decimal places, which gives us 9.57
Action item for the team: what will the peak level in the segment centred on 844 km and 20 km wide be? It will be 2.931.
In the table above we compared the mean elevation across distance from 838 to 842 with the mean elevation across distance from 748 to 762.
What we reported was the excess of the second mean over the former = 0.22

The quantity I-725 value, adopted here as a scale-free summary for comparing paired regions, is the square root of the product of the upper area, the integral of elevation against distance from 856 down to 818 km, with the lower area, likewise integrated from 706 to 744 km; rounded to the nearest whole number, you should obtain 110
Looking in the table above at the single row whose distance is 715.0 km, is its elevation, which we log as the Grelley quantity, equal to 2.982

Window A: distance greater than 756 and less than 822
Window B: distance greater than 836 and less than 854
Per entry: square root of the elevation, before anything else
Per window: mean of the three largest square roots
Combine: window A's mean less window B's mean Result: 0.10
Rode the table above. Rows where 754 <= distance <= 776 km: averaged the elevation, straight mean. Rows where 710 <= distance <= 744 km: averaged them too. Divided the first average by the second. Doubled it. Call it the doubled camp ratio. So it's 2.10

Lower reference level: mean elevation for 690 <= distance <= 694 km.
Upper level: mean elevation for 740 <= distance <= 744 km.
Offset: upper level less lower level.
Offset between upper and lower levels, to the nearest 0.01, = 0.06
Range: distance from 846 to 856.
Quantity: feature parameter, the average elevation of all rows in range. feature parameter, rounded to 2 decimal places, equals 2.84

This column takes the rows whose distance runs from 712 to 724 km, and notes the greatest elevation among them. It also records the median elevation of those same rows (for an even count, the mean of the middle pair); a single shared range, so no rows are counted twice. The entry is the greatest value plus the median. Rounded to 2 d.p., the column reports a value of 5.96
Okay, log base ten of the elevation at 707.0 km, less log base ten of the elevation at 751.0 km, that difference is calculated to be -0.009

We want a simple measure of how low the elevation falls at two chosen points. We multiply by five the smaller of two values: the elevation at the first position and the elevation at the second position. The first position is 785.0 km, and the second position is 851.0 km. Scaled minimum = 14.3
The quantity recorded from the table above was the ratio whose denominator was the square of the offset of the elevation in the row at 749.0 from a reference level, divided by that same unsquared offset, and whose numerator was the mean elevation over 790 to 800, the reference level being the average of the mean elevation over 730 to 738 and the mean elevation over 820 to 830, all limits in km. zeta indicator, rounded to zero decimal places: -83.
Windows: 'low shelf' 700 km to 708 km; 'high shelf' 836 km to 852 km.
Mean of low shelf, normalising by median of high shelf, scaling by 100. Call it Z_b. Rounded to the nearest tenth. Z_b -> 101.2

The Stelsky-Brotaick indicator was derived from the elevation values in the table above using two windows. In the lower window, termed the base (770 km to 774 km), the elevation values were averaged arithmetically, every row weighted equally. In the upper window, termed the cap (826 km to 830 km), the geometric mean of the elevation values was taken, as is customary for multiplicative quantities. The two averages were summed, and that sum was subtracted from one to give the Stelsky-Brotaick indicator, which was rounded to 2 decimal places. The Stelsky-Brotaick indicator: -4.91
